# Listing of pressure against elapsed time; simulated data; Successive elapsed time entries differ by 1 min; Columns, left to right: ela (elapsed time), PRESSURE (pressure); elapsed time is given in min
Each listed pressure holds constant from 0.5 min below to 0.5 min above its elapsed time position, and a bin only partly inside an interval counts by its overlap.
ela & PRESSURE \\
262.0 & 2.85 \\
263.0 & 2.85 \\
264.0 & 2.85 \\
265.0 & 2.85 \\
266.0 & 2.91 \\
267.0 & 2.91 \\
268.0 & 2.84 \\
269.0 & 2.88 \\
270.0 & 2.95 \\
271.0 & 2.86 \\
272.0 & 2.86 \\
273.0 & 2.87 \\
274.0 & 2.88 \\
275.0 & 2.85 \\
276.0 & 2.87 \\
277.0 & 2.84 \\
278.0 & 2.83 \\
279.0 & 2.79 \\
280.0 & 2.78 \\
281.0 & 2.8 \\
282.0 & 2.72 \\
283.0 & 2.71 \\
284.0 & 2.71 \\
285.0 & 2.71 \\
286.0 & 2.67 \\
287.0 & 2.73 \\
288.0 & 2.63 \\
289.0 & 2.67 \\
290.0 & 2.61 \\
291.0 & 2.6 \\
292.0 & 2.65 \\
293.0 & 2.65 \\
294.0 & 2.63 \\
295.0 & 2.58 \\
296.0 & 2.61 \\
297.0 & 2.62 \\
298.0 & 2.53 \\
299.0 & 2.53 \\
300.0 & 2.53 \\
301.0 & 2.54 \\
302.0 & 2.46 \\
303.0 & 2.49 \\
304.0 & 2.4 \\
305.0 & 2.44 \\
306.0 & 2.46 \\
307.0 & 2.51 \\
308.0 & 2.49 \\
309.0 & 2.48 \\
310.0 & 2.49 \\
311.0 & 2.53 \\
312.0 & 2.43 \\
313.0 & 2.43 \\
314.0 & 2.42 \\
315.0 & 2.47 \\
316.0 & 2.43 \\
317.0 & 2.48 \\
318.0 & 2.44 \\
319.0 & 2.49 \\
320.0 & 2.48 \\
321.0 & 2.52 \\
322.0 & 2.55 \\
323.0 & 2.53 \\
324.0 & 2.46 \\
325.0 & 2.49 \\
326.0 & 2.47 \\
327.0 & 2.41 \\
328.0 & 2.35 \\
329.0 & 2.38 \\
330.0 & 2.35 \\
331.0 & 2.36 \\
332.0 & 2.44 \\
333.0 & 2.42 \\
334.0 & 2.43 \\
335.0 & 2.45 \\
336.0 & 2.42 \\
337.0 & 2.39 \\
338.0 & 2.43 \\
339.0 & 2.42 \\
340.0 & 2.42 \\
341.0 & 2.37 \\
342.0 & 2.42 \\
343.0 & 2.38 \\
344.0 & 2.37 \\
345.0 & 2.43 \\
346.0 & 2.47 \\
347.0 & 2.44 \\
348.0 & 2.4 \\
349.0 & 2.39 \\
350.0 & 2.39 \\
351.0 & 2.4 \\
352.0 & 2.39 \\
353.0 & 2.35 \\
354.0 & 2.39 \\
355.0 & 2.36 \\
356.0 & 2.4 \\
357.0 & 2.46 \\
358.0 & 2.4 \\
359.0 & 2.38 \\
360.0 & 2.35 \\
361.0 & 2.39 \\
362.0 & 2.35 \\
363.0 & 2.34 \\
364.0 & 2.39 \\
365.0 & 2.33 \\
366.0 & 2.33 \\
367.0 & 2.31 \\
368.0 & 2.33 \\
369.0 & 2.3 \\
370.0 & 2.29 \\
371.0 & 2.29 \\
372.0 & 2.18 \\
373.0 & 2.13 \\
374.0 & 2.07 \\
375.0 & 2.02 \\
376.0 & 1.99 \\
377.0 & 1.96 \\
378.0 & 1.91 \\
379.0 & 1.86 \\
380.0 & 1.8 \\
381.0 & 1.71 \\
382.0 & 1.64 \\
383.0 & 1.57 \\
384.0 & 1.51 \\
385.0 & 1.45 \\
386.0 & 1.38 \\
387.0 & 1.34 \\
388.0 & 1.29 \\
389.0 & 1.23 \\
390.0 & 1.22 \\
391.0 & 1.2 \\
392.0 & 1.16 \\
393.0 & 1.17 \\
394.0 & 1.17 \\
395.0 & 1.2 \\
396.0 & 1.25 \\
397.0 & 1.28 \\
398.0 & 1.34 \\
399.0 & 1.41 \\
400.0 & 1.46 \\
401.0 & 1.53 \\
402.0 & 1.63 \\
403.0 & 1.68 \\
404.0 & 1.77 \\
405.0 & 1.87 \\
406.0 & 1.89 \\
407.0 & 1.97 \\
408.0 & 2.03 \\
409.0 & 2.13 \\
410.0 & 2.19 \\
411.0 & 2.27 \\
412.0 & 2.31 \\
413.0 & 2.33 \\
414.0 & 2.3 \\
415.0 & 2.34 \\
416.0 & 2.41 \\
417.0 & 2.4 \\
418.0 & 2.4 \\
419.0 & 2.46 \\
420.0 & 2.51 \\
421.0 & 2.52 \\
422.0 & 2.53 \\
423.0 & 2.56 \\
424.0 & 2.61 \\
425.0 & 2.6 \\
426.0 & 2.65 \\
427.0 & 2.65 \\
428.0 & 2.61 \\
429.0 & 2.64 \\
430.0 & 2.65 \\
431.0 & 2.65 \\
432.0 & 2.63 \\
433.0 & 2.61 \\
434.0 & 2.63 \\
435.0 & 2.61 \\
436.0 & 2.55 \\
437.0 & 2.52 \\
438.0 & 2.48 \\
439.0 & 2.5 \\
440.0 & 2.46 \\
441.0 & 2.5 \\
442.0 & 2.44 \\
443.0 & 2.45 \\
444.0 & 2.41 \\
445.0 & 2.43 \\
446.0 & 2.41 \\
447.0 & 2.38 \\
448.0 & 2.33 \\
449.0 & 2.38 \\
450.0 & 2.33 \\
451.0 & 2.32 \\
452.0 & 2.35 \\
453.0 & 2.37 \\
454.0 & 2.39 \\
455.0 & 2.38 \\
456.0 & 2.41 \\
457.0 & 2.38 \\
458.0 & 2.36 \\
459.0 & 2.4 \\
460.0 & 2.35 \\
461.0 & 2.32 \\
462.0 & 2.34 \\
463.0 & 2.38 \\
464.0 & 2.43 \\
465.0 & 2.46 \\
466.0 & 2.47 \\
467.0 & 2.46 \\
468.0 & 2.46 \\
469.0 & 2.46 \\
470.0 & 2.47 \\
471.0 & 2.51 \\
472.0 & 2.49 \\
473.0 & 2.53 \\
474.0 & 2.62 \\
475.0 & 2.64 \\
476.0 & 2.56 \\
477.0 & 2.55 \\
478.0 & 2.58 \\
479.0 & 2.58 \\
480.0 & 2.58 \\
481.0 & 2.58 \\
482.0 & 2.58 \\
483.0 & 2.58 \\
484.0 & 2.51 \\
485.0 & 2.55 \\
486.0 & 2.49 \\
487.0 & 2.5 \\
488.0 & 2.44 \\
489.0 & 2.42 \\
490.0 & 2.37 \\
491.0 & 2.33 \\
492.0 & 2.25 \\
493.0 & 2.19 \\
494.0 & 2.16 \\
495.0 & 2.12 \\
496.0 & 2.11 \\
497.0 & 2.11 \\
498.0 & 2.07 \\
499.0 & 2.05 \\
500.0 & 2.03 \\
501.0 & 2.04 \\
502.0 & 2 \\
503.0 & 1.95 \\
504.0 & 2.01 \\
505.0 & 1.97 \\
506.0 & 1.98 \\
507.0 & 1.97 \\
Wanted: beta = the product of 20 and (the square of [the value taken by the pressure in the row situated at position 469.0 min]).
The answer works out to 121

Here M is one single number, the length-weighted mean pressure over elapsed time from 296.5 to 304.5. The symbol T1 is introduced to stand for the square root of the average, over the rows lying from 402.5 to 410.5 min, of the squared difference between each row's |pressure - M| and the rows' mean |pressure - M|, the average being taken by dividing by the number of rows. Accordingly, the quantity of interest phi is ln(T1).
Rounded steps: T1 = 0.163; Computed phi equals -1.8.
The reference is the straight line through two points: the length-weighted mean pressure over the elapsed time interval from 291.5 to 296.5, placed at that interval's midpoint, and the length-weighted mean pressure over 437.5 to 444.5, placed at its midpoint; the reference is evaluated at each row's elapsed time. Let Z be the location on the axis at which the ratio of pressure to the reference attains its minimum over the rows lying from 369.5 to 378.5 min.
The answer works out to 378.0 min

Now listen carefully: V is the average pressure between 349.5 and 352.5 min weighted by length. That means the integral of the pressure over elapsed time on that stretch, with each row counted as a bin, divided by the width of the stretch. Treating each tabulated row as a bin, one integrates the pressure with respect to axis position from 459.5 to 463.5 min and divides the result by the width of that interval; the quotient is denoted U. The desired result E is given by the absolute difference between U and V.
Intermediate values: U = 2.35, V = 2.39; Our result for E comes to 0.05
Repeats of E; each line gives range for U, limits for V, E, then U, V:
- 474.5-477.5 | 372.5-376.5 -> 0.53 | 2.58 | 2.05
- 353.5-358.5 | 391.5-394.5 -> 1.24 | 2.40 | 1.17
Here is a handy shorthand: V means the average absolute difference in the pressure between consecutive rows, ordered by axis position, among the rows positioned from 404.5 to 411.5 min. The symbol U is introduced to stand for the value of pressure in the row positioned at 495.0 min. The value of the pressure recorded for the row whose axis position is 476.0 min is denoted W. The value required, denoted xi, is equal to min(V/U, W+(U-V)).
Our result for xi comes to 0.031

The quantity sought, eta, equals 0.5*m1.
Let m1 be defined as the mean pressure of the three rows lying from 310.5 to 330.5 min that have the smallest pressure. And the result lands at 1.18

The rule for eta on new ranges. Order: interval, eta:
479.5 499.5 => 1.04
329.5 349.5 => 1.18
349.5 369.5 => 1.16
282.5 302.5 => 1.25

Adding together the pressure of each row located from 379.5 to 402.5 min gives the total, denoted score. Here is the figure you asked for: 32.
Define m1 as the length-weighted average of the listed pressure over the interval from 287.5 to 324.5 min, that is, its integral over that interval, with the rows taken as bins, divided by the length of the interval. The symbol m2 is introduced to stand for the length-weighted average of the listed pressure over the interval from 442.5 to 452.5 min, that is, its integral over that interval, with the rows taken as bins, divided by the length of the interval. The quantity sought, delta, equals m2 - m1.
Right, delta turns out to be -0.14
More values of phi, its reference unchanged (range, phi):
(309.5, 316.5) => -3.5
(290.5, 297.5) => -3.7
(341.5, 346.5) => -3.3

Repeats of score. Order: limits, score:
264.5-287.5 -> 65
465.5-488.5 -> 58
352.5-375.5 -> 53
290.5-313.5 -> 58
